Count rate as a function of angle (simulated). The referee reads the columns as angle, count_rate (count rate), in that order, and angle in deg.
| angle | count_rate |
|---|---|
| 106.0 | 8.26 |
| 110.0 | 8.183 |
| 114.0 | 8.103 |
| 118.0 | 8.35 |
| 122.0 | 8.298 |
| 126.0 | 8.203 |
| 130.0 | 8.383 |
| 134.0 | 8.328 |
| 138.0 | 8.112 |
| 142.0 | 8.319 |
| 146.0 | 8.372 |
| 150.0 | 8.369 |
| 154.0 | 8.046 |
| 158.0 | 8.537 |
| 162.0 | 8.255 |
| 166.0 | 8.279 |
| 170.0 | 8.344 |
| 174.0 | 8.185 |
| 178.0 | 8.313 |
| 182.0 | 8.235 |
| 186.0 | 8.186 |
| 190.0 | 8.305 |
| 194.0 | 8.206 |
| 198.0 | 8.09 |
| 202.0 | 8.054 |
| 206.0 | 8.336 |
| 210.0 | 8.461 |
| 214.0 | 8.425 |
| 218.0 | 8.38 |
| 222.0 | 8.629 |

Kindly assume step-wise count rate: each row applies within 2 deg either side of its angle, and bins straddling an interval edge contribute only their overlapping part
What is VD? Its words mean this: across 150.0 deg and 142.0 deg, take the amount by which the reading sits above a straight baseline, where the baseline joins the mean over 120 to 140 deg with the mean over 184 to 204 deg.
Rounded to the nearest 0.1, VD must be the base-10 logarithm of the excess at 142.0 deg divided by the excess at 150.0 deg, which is -0.3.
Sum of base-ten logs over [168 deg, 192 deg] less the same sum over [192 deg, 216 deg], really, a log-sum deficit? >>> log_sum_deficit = 0.0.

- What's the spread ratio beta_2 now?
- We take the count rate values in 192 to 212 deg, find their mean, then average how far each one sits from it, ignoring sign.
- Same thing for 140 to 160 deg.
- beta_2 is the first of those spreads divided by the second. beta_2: 1.16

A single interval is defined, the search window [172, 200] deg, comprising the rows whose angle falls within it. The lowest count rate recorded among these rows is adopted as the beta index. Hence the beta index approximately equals 8.09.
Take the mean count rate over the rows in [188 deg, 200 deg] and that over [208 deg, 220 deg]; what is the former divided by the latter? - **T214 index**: 0.97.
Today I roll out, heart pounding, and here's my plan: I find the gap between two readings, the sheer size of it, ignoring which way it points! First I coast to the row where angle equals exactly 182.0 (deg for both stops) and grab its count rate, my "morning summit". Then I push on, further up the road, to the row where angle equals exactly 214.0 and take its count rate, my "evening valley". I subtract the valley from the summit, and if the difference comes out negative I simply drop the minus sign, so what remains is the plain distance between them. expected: 0.19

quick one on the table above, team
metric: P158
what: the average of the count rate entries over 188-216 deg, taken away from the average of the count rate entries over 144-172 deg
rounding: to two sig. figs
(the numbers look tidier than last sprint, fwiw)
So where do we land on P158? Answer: 0.046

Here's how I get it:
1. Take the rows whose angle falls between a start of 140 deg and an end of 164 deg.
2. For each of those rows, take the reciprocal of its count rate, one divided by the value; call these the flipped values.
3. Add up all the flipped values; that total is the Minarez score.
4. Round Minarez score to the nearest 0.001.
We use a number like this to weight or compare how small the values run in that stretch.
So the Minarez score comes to 0.722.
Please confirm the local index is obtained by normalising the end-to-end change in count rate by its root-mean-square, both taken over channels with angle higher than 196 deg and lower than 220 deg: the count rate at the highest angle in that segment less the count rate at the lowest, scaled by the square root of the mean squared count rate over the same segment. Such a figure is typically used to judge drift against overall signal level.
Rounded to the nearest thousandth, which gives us 0.035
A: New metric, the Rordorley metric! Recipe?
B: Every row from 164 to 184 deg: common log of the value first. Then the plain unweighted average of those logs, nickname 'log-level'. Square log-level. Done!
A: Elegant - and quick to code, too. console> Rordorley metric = 0.842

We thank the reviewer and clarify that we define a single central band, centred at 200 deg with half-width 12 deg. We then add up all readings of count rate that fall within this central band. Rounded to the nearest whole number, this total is 49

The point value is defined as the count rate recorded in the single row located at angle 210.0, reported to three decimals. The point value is 8.461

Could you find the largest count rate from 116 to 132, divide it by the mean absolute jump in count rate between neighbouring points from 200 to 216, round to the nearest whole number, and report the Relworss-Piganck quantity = 57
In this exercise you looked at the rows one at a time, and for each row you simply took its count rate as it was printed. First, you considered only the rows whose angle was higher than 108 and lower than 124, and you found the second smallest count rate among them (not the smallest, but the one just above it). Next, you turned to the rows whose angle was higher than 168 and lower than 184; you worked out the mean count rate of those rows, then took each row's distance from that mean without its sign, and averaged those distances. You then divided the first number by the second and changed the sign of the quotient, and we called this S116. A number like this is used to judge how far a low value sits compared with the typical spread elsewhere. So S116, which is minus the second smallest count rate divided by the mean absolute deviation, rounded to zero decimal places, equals -138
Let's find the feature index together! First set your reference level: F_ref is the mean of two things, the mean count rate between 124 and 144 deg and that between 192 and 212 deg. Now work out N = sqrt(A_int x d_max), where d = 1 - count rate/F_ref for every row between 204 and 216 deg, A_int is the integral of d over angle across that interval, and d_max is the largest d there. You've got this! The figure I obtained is 0.049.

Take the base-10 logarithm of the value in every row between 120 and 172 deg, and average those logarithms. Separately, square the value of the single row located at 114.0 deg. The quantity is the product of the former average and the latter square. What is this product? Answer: 60.3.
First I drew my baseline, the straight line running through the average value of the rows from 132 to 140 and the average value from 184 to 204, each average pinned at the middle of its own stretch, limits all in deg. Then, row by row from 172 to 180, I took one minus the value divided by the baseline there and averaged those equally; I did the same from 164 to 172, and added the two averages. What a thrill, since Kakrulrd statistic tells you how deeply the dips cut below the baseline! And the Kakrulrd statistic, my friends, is -0.0226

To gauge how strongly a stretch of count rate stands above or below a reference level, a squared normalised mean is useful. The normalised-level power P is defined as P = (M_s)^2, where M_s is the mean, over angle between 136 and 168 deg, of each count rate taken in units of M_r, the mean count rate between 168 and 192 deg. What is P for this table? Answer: 1.01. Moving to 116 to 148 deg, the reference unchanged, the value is 1.01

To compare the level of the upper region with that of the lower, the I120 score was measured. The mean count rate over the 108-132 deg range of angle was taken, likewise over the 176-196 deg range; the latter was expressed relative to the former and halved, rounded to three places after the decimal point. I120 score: 0.500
